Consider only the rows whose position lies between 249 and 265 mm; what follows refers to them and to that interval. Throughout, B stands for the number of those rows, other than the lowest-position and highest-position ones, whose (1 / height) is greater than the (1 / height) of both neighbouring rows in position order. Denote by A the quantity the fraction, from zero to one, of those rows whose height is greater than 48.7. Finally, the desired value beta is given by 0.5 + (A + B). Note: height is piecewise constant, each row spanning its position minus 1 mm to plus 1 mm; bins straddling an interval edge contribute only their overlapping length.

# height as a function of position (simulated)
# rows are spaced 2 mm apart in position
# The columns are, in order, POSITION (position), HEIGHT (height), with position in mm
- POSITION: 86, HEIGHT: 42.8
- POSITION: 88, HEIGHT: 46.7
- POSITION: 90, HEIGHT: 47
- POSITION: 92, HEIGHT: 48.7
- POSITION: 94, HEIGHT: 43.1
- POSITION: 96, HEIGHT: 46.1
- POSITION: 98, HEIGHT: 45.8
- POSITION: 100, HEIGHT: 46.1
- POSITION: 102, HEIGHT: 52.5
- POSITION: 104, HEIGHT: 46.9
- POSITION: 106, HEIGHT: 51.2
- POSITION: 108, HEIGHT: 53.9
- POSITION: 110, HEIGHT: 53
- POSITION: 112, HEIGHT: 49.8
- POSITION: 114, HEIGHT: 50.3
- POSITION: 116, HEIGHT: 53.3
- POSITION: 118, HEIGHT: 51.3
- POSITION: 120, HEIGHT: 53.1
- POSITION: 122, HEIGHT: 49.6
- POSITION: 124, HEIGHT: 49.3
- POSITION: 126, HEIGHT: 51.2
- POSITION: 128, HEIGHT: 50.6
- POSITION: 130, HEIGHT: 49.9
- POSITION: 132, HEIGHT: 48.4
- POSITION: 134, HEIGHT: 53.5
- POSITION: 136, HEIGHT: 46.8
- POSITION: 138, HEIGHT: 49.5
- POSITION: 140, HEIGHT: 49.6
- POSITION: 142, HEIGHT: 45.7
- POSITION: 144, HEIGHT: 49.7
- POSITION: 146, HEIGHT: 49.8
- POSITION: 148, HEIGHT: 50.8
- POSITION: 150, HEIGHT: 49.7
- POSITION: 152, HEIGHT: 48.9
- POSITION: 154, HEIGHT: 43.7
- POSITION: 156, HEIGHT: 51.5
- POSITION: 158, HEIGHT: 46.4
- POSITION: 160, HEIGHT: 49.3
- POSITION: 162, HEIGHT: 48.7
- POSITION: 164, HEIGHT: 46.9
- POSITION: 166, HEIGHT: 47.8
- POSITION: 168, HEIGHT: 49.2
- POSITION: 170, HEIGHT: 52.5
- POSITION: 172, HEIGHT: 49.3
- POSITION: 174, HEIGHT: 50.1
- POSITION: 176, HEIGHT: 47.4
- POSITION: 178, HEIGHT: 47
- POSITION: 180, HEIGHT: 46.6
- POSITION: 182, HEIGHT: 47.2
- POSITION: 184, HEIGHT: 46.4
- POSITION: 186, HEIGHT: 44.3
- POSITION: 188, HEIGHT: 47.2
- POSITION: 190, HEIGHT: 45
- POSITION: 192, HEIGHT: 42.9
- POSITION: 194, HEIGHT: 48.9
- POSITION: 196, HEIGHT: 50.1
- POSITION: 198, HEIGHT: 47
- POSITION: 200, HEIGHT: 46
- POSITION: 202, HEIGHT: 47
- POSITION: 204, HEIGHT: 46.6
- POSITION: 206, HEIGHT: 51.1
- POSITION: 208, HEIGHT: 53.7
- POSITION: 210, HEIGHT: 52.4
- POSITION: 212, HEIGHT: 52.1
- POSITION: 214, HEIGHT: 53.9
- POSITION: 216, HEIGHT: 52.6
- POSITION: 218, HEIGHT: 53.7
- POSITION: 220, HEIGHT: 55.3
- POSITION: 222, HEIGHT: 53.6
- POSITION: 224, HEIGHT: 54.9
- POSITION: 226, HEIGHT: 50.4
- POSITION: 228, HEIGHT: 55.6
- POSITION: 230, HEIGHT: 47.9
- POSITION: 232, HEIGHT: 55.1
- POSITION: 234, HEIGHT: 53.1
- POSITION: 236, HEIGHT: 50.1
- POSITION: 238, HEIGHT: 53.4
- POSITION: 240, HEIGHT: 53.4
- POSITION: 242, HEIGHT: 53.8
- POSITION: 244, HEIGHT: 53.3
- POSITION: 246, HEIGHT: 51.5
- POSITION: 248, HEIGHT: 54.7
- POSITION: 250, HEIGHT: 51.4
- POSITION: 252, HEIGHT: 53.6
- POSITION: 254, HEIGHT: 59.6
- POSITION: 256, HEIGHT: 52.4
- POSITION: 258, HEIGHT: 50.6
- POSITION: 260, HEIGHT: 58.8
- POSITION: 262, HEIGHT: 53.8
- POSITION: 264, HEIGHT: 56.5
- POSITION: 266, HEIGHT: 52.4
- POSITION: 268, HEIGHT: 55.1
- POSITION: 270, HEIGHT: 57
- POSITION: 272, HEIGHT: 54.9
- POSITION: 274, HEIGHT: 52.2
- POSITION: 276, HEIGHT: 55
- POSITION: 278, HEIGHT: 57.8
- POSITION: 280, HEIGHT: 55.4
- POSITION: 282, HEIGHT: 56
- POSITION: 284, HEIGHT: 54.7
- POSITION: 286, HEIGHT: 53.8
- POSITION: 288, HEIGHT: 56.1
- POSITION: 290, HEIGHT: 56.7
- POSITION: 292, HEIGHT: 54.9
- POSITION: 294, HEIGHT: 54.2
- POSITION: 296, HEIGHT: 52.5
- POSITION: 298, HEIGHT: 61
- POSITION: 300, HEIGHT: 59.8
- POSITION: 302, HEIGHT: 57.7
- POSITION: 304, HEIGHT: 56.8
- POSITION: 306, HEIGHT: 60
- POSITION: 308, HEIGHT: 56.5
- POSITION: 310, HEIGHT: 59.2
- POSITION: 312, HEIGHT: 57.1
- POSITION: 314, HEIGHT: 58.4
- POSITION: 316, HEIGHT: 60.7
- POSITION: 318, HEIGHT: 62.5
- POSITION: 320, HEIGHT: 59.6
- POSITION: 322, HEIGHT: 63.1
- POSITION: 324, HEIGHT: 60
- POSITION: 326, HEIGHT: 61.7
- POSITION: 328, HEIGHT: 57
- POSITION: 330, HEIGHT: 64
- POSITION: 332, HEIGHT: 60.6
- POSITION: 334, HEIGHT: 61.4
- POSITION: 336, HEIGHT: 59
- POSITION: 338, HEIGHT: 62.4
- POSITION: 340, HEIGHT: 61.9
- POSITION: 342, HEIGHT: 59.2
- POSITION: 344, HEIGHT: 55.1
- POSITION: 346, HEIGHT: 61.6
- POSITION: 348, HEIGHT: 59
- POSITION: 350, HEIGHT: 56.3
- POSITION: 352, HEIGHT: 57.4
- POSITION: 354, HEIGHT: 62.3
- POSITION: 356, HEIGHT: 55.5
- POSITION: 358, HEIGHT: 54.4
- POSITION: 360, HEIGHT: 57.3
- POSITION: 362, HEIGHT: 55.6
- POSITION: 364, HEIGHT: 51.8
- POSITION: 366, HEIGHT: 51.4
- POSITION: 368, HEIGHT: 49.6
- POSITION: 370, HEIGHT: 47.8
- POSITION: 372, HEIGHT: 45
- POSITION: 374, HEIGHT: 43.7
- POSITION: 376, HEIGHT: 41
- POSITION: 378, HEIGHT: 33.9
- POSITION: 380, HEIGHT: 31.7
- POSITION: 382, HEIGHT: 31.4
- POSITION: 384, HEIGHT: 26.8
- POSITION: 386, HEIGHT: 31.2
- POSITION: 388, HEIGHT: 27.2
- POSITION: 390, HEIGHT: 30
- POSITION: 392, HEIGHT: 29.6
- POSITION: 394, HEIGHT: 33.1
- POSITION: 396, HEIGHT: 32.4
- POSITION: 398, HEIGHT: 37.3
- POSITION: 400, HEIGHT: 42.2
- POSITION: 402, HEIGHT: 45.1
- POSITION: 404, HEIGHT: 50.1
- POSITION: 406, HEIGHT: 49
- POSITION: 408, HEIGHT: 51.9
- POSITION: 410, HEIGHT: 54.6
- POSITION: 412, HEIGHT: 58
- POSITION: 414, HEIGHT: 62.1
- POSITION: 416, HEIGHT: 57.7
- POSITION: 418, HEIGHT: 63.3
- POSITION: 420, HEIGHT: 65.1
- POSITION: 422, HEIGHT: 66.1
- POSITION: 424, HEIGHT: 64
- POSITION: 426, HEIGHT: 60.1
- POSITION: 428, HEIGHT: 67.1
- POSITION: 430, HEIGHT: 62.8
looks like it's 3.50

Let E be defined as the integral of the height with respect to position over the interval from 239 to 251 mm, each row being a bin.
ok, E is 636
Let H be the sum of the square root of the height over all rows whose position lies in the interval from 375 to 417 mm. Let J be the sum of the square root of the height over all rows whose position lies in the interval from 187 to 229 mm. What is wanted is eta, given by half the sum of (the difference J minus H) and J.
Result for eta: 83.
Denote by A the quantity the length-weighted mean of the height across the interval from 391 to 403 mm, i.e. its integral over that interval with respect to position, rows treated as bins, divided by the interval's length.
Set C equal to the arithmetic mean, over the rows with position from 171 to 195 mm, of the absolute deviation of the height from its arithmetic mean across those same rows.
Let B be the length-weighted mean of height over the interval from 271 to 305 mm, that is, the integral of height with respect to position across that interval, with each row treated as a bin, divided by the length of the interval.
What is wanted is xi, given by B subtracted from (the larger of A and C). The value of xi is -19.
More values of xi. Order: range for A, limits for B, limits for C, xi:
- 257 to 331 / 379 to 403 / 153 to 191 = 24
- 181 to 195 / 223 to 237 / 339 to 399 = -6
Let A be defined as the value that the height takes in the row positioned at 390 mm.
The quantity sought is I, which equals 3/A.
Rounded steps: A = 30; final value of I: 0.100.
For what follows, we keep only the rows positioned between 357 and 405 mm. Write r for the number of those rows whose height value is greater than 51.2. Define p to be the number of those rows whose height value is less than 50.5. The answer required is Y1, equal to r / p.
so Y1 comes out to 0.3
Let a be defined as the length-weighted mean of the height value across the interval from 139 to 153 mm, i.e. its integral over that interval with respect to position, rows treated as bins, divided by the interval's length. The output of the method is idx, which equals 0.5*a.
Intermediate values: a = 49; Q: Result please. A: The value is 24.6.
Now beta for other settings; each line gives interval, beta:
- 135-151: 2.25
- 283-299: 3.50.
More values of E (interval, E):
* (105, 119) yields 726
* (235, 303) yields 3728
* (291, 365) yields 4335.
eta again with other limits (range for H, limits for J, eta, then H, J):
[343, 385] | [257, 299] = 83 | 146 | 156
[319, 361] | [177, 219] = 65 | 162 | 146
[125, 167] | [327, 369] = 86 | 147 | 159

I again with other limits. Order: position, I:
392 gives 0.101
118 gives 0.058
